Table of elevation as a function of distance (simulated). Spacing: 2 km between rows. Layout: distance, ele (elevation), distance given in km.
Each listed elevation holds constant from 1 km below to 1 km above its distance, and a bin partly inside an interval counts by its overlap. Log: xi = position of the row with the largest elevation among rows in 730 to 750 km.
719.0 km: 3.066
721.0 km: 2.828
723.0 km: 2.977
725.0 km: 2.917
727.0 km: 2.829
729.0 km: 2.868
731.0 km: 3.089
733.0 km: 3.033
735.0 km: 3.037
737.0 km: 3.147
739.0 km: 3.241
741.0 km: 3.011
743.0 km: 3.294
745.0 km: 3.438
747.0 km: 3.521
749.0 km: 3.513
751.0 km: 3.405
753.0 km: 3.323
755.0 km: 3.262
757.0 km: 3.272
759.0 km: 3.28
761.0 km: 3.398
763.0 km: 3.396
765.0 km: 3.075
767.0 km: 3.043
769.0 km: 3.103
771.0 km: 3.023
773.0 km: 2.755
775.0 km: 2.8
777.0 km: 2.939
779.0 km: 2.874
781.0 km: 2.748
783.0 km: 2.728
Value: 747.0 km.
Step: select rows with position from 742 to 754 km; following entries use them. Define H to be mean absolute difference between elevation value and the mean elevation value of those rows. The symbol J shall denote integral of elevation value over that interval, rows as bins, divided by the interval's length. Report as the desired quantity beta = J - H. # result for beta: 3.34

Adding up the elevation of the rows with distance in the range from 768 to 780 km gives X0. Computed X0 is 17.5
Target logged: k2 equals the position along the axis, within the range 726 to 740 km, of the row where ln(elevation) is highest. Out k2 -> 739.0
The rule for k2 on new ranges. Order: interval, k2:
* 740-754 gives 747.0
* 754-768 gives 761.0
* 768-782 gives 769.0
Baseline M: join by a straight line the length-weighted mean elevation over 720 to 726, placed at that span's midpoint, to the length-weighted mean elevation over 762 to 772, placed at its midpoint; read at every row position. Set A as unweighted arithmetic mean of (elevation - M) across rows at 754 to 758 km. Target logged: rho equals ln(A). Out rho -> -1.6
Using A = 0.19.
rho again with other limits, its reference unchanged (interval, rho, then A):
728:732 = -3.3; 0.04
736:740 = -1.6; 0.21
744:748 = -0.8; 0.46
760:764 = -1.2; 0.29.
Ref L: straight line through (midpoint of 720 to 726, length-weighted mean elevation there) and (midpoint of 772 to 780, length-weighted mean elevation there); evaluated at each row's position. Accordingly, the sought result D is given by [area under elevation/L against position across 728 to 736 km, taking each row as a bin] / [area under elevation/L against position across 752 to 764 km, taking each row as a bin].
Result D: 0.6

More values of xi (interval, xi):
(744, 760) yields 747.0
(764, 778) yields 769.0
